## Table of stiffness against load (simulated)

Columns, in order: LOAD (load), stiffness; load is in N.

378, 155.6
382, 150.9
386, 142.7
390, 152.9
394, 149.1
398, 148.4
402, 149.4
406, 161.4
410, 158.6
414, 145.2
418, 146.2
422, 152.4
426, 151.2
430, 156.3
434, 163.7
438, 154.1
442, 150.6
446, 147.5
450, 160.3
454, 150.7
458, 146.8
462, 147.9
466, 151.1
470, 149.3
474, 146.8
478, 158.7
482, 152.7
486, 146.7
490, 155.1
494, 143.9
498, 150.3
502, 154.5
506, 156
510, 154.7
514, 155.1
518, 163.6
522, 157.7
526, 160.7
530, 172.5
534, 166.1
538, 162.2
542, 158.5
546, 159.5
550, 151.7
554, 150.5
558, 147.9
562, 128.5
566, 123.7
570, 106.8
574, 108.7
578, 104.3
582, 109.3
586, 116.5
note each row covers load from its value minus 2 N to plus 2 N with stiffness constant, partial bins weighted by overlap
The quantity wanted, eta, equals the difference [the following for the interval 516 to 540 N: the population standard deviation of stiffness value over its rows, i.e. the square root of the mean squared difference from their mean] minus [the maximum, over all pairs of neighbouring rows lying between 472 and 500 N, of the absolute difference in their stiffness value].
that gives -7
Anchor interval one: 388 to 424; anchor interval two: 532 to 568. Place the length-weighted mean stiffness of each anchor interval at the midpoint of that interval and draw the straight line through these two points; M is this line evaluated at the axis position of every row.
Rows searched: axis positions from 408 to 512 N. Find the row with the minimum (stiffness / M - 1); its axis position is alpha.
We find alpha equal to 494 N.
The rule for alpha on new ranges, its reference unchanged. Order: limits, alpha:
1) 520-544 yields 522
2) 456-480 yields 458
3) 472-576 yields 570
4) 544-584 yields 578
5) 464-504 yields 494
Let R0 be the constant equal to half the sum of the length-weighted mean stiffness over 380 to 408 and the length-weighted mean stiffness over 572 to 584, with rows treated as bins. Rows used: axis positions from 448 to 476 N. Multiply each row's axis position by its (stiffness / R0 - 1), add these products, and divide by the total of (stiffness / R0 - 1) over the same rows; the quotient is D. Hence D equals 461.0 N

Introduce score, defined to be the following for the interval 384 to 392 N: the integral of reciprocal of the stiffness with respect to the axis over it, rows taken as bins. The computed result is 0.054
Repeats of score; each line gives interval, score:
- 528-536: 0.047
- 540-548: 0.050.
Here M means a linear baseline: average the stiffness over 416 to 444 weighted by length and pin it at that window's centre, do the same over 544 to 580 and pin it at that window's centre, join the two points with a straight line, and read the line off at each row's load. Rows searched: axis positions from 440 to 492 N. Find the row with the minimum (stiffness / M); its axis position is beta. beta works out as 446 N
